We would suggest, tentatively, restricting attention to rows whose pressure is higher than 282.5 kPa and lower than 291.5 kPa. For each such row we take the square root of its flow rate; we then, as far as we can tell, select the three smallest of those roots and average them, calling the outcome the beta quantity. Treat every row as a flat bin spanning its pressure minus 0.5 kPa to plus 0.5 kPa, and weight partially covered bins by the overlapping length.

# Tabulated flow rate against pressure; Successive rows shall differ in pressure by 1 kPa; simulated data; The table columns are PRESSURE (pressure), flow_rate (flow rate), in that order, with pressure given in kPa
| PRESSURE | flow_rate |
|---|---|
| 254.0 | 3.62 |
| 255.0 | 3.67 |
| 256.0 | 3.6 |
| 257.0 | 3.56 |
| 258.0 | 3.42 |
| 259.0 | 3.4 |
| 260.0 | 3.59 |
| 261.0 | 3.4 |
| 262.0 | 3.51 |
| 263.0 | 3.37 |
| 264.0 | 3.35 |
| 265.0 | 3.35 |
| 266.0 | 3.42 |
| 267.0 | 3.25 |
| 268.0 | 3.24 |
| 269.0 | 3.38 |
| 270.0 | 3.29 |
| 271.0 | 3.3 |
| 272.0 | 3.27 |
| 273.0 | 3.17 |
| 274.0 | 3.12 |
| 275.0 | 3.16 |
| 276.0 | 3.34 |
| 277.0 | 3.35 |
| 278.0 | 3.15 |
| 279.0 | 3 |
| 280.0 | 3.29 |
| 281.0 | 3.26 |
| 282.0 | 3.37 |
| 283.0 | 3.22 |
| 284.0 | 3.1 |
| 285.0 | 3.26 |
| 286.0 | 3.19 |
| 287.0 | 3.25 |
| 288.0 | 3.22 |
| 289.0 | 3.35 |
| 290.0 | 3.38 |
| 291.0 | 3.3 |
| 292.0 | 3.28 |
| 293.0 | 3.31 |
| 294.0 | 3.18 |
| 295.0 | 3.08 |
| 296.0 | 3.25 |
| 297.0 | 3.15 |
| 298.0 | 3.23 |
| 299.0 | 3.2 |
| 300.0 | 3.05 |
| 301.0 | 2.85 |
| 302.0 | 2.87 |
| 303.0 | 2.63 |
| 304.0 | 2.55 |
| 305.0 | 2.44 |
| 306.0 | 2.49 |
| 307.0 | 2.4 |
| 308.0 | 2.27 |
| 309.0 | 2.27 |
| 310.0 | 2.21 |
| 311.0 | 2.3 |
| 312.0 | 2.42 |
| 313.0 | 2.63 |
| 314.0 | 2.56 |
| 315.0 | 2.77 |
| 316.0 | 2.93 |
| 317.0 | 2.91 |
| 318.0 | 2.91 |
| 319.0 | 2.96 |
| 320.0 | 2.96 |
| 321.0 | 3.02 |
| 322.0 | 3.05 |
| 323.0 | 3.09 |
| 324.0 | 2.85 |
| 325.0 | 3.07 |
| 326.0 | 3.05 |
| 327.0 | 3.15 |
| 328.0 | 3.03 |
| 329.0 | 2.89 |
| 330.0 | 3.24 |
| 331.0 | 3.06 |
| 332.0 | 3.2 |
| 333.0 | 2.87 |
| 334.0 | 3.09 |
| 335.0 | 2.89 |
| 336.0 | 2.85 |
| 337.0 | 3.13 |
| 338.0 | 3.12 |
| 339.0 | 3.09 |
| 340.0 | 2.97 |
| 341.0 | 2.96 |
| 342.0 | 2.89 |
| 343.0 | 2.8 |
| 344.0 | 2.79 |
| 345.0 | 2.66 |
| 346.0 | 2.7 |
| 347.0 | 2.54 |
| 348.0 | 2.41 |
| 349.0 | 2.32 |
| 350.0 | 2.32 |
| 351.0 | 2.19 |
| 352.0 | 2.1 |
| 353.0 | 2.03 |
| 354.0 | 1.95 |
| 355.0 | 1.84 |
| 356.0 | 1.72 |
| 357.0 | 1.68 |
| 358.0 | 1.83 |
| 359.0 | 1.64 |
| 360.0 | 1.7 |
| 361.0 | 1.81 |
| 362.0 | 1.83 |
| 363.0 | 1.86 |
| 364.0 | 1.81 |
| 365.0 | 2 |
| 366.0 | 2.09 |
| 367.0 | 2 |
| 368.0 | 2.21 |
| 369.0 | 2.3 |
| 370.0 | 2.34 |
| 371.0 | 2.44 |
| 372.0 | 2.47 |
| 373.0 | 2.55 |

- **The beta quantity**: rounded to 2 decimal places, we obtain 1.78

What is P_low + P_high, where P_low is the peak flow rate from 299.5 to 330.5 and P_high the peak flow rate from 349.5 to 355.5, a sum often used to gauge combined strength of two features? 5.6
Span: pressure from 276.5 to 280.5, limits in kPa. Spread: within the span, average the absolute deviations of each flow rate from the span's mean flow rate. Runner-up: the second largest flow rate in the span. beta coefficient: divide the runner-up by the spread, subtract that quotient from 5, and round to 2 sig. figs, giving -22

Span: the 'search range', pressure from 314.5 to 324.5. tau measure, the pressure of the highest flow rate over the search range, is 323.0 kPa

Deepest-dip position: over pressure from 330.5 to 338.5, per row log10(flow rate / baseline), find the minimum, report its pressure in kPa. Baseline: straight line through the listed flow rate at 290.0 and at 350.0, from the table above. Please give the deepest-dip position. 333.0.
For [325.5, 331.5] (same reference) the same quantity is 329.0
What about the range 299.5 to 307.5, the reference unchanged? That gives 307.0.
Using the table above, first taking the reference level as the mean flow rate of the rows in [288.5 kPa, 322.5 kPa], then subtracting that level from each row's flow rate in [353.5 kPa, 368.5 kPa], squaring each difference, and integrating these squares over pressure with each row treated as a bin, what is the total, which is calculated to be 15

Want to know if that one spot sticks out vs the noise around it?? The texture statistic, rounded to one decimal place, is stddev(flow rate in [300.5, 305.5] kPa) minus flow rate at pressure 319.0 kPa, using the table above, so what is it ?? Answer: -2.8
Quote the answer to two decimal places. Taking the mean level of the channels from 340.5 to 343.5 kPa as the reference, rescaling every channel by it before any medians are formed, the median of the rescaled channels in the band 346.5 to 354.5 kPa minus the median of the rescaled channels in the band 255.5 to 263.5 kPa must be -0.42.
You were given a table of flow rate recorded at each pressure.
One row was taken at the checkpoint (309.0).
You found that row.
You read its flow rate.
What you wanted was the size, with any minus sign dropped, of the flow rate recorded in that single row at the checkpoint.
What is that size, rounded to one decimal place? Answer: 2.3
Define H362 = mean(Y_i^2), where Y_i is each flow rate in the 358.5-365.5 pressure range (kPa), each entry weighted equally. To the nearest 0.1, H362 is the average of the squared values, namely 3.3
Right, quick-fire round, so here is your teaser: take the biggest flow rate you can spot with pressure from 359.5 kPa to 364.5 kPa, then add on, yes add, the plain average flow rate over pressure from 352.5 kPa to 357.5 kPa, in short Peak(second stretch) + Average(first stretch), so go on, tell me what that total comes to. 3.7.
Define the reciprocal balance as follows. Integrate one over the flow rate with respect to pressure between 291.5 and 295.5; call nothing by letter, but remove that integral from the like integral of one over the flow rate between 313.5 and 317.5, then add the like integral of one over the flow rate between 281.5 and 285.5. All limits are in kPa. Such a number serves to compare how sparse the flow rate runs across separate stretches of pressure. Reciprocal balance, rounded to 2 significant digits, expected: 1.4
